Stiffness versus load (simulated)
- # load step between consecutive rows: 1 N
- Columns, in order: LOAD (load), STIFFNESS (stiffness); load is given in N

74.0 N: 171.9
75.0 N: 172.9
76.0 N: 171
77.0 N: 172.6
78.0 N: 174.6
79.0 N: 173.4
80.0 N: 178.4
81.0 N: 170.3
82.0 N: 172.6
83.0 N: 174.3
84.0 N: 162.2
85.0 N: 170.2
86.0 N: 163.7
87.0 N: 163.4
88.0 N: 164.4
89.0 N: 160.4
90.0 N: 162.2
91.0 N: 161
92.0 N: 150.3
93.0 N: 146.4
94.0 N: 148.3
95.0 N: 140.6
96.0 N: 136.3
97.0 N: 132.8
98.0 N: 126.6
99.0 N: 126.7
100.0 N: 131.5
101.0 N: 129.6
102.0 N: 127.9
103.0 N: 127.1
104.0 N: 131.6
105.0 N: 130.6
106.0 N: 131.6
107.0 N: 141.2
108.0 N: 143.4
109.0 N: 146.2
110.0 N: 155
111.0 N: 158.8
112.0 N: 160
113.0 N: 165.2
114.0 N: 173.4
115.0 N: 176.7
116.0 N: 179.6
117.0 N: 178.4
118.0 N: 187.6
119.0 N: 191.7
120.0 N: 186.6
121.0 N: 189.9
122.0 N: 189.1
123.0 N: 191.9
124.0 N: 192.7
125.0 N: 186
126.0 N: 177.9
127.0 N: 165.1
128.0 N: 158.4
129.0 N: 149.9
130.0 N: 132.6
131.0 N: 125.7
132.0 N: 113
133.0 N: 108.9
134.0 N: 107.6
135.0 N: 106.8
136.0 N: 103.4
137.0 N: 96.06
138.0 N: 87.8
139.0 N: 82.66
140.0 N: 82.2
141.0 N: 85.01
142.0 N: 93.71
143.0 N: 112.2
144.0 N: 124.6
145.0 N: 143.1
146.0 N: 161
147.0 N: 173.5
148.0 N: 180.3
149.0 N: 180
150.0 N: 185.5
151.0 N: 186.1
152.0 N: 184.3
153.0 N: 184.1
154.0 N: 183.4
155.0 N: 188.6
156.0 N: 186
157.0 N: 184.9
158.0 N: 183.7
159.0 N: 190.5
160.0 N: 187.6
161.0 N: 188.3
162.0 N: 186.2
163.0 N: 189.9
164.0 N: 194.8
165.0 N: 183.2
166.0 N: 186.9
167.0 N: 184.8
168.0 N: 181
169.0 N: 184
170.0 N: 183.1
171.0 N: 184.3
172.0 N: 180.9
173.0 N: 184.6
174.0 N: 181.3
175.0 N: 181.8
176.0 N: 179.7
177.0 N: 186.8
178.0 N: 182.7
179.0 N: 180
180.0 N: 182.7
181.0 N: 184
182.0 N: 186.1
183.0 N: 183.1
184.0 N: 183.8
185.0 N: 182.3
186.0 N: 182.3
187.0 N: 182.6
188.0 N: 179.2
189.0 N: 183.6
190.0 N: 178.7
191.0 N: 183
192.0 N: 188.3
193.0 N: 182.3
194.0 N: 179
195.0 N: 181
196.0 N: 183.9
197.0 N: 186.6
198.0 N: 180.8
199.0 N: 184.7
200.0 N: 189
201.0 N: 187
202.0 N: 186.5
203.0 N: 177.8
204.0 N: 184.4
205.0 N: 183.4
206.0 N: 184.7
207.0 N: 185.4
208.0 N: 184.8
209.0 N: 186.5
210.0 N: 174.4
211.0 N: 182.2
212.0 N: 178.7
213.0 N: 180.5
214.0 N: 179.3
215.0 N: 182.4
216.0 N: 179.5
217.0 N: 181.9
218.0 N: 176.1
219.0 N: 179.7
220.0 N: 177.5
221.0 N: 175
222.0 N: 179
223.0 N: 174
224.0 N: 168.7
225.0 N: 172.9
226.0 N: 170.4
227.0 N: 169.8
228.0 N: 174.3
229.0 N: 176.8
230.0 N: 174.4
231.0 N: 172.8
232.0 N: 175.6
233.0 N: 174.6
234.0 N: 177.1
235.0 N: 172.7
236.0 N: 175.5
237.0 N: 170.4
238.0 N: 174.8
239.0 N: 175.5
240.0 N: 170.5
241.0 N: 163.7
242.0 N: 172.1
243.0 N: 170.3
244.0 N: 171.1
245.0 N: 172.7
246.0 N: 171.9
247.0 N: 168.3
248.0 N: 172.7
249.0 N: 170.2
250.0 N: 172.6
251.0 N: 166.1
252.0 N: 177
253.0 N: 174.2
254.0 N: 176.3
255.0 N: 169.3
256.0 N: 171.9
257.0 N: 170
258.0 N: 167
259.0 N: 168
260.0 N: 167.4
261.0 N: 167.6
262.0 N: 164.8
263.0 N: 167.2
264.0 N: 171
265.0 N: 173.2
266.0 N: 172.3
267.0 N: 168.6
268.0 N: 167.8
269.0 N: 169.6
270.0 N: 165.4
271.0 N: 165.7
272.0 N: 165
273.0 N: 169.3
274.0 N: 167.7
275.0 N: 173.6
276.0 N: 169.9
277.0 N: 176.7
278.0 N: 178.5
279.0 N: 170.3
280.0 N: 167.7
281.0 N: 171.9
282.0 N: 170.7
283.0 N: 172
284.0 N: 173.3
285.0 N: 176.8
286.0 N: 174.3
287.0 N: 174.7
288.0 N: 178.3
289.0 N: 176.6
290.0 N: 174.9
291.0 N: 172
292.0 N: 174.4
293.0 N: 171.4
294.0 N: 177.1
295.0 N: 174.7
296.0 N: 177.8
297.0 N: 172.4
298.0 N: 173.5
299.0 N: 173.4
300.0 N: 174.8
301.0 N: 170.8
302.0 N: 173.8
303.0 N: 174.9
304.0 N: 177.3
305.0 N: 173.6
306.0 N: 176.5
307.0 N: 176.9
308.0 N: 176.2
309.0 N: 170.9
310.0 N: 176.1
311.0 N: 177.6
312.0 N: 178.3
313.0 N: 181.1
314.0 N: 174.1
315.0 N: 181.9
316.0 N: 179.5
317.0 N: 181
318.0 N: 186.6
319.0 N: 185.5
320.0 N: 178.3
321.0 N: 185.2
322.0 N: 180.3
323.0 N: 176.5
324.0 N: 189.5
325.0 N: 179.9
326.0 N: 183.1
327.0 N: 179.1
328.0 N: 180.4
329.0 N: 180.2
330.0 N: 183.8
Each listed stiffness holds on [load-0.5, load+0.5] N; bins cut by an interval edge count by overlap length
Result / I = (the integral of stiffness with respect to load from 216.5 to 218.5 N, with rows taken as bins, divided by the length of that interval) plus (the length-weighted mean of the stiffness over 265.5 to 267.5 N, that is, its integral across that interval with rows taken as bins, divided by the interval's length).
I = 349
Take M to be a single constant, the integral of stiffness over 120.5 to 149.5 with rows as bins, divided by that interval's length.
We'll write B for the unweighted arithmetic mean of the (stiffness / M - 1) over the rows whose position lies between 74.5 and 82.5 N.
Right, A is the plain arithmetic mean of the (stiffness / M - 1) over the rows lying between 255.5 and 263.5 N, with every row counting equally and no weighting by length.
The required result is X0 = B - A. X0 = 0.04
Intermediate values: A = 0.22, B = 0.26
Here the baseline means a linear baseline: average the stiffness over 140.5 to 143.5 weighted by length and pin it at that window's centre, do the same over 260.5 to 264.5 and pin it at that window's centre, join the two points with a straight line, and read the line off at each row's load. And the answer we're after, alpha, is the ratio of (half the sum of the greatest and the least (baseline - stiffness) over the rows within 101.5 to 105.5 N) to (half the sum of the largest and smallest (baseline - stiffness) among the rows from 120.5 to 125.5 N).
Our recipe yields 1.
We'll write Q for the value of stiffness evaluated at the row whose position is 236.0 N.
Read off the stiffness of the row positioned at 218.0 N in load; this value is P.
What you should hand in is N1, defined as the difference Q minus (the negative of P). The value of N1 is 352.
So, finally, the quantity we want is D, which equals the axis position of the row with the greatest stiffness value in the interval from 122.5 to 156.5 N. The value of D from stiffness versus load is 124.0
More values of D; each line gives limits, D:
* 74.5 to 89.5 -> 80.0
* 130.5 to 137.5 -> 131.0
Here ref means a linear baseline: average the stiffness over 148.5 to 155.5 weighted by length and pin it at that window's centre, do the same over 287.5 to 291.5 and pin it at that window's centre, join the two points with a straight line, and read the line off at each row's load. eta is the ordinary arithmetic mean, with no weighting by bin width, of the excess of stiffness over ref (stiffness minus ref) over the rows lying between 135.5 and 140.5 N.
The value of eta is -95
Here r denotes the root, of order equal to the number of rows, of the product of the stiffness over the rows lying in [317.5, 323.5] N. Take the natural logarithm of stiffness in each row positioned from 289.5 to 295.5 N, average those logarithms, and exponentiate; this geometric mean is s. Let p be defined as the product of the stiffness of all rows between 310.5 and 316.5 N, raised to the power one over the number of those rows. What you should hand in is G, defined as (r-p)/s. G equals 0.019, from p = 179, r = 182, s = 174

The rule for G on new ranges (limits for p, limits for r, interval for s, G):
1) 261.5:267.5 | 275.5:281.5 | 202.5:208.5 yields 0.016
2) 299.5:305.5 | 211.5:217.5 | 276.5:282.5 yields 0.036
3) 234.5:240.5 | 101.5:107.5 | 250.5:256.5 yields -0.241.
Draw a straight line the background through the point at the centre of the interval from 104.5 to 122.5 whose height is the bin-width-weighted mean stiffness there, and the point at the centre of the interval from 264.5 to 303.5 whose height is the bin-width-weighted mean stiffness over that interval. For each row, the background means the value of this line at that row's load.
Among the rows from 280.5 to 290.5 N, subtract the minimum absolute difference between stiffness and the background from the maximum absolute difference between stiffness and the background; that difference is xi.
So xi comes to 5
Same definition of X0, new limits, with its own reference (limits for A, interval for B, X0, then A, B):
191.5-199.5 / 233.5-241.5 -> -0.08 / 0.33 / 0.25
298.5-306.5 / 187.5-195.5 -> 0.05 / 0.26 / 0.32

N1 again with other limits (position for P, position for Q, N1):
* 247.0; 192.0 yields 357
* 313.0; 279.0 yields 351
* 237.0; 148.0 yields 351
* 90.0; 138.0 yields 250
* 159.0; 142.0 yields 284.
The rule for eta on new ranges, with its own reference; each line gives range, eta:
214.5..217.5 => 1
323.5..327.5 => 10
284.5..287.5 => 0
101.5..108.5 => -54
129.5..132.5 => -62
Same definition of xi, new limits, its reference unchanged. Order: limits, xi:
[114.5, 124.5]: 16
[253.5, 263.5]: 6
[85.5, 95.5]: 24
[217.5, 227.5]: 10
